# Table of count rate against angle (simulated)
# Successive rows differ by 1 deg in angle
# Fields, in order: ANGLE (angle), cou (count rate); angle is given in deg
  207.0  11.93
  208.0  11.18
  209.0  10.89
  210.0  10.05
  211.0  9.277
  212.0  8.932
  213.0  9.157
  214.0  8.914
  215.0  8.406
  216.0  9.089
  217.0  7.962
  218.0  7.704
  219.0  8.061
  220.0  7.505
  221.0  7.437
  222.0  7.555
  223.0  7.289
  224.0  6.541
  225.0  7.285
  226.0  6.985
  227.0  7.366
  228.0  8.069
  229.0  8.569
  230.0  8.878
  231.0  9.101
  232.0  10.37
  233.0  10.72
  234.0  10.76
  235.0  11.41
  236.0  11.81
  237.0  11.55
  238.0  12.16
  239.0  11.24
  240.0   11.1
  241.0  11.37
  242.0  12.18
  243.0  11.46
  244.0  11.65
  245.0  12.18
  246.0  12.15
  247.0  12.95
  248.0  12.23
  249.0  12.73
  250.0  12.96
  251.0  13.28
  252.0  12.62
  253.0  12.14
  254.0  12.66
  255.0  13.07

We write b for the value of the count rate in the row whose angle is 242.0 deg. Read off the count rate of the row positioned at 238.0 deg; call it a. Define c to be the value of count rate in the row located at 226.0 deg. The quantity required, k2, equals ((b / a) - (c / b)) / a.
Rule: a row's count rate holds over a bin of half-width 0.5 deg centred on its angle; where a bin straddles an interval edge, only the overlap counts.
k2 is 0.035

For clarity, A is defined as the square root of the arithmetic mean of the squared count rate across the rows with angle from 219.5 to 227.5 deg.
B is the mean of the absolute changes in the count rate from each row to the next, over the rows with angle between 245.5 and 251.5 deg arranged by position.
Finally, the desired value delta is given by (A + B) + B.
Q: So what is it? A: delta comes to 8.3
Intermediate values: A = 7.3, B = 0.51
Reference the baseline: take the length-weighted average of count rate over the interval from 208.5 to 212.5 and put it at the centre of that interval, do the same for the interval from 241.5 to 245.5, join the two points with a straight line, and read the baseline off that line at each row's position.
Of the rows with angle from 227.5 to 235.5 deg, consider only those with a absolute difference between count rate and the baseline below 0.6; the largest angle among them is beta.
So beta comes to 235.0 deg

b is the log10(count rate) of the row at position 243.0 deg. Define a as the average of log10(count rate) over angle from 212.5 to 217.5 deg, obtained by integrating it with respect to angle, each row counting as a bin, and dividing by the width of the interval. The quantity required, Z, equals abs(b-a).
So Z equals 0.120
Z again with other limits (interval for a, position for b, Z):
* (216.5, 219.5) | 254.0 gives 0.204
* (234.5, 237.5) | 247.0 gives 0.048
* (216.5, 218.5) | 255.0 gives 0.222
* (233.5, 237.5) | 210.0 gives 0.054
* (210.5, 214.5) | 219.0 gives 0.051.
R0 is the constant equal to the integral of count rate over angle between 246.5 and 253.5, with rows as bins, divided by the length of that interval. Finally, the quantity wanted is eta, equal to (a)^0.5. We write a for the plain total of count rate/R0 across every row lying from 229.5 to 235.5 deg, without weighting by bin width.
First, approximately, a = 4.8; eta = 2.2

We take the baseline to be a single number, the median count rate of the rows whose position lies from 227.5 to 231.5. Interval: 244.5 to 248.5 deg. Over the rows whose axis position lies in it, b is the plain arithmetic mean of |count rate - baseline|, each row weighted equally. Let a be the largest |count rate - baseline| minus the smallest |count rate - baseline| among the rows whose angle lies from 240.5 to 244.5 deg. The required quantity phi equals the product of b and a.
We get 3.0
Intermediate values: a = 0.81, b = 3.7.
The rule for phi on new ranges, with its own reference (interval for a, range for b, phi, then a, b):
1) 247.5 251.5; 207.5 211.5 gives 1.7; 1.05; 1.6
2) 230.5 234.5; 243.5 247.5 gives 5.8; 1.66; 3.5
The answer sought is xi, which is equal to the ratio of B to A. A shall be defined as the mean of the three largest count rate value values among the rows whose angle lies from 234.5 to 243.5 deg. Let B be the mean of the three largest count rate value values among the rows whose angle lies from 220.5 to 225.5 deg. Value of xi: 0.6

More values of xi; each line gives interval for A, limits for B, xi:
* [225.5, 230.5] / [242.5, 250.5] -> 1.5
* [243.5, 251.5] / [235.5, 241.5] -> 0.9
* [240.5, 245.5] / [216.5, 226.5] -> 0.7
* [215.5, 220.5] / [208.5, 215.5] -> 1.2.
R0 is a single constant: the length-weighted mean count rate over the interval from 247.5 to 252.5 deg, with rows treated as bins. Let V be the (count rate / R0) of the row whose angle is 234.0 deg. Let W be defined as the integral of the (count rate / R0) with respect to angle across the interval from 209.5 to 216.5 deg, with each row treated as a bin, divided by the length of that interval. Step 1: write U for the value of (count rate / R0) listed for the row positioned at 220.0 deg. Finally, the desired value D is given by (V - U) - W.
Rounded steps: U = 0.59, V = 0.84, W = 0.71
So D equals -0.46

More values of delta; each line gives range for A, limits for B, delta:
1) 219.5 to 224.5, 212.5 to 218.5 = 8.4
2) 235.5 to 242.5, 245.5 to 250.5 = 12.8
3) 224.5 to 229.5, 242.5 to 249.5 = 8.6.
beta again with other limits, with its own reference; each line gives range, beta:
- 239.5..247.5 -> 246.0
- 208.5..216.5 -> 211.0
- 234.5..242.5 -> 242.0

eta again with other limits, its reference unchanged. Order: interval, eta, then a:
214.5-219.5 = 1.8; 3.2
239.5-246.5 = 2.5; 6.5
